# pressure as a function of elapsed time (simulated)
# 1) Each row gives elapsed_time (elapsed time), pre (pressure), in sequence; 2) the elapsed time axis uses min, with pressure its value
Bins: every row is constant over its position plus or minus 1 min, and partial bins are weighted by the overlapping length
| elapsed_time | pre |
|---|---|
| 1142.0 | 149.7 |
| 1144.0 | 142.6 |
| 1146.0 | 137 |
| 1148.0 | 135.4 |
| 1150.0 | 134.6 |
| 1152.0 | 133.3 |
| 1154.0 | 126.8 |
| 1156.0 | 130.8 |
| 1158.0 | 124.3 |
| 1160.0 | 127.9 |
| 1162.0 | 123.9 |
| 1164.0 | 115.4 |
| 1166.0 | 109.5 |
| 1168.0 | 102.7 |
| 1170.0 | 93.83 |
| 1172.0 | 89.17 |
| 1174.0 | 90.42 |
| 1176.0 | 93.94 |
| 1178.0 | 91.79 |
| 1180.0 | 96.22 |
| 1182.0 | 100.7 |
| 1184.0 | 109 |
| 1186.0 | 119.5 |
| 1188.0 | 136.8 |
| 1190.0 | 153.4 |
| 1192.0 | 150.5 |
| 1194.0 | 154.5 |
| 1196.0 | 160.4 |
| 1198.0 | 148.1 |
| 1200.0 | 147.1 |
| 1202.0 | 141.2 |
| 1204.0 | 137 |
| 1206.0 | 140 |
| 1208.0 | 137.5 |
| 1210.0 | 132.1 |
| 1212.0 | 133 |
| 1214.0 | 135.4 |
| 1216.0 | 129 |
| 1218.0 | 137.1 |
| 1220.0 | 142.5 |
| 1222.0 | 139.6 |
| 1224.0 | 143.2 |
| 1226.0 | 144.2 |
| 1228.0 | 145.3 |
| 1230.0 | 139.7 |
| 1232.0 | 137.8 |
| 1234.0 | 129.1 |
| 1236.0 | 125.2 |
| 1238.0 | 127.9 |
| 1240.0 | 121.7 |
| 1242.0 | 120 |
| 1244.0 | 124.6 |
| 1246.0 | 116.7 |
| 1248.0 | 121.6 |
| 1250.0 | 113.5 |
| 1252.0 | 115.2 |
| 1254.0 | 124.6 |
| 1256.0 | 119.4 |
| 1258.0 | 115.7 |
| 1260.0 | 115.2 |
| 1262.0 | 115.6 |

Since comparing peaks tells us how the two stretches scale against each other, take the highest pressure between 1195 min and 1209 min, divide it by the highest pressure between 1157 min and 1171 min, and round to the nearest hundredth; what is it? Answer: 1.25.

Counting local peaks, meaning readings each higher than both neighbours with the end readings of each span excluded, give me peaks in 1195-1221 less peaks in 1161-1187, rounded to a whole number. 1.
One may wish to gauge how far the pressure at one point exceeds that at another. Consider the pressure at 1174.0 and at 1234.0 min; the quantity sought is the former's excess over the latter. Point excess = -39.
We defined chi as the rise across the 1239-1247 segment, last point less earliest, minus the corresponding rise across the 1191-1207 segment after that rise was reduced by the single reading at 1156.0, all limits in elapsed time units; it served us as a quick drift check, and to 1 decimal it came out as 136.3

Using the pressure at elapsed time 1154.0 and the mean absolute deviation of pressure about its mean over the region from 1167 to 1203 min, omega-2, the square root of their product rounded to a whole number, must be 56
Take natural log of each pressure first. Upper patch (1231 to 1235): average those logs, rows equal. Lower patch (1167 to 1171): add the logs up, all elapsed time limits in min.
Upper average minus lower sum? -4.28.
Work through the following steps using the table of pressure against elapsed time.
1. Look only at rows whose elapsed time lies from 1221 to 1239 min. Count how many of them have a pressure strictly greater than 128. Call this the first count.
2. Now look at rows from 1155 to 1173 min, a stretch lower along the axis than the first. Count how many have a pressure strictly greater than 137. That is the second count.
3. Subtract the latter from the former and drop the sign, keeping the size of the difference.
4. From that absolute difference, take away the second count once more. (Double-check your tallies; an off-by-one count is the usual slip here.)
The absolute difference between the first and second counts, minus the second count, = 7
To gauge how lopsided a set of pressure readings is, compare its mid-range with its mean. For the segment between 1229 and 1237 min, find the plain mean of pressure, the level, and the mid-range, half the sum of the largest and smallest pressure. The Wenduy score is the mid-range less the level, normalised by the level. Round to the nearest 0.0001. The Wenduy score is -0.0038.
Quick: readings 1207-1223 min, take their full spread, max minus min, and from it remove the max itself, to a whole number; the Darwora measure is -129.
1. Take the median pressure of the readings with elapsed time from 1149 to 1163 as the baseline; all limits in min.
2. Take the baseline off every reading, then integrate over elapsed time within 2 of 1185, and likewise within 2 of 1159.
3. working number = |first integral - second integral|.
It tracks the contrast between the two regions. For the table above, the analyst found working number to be 47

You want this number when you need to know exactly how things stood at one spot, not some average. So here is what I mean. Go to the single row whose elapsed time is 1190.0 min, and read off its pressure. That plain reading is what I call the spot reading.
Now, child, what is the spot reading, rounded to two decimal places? 153.40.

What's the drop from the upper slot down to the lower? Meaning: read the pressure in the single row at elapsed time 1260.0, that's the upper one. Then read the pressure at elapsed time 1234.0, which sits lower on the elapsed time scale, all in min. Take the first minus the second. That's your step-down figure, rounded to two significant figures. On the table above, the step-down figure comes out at -14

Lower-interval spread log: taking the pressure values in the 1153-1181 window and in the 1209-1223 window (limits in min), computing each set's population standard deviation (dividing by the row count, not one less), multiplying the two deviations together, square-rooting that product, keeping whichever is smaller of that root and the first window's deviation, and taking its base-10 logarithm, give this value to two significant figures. 0.91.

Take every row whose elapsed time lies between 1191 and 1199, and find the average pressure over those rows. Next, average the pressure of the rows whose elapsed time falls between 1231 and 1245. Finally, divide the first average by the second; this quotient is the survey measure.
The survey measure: 1.21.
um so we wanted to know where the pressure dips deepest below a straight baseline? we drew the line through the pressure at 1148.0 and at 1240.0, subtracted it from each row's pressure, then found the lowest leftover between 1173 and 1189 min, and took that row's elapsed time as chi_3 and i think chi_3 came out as 1174.0 min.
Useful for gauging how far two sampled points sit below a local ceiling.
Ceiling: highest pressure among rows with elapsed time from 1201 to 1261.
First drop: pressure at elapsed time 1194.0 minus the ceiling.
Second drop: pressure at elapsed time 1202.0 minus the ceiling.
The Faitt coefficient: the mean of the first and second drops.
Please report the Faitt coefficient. 3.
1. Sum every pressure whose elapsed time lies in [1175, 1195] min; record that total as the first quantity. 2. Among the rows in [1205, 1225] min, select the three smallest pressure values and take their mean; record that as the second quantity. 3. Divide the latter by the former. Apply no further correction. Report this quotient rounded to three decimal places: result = 0.109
